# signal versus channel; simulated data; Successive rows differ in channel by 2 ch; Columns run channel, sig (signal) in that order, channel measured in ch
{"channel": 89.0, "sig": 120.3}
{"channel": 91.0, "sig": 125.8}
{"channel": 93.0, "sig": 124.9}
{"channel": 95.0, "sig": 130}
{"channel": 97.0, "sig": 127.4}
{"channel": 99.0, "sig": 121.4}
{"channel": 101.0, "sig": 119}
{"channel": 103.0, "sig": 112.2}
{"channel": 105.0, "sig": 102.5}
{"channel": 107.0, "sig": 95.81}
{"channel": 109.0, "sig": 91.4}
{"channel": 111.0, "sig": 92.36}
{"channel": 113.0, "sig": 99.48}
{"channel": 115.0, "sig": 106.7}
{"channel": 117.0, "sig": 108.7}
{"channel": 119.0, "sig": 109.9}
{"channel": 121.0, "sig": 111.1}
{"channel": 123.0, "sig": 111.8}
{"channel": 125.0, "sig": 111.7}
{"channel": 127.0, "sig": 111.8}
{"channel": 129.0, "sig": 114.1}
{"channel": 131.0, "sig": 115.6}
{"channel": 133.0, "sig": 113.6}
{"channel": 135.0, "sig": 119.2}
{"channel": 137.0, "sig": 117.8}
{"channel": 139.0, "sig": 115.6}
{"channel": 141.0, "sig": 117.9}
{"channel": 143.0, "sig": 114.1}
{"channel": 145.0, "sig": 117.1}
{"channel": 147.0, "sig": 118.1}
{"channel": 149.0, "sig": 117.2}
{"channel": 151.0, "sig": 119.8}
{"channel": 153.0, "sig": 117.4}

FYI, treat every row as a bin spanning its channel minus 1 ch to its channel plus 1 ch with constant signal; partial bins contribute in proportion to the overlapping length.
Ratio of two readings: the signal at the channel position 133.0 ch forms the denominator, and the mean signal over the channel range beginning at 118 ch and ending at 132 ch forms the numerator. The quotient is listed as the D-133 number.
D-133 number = 0.99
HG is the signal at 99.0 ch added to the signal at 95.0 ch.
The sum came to 251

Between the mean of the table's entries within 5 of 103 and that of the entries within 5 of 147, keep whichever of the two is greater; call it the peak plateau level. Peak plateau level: 117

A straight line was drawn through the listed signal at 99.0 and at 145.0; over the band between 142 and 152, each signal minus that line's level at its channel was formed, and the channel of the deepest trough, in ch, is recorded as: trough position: 143.0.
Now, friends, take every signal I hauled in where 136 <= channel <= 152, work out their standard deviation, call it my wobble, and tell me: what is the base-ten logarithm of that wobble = 0.2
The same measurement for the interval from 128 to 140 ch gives 0.3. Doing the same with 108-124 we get 0.9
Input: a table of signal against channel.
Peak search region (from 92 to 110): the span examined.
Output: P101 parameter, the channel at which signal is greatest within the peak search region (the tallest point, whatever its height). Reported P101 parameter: 95.0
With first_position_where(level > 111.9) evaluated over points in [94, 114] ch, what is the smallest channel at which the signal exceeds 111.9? 95.0 ch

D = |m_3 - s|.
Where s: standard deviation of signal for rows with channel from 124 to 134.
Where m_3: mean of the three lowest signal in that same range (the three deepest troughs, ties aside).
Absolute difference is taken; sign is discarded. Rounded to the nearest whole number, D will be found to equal 111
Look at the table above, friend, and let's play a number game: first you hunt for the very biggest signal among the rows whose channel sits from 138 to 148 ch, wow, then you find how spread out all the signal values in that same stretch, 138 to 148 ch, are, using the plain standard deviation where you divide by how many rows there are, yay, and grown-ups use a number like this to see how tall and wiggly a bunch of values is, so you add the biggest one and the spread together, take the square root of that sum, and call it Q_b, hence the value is 10.9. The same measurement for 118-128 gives 10.6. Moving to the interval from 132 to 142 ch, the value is 11.0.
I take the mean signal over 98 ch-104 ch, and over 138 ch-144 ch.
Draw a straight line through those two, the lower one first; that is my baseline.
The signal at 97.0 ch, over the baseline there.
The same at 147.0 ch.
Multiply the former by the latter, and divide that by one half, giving 2.21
